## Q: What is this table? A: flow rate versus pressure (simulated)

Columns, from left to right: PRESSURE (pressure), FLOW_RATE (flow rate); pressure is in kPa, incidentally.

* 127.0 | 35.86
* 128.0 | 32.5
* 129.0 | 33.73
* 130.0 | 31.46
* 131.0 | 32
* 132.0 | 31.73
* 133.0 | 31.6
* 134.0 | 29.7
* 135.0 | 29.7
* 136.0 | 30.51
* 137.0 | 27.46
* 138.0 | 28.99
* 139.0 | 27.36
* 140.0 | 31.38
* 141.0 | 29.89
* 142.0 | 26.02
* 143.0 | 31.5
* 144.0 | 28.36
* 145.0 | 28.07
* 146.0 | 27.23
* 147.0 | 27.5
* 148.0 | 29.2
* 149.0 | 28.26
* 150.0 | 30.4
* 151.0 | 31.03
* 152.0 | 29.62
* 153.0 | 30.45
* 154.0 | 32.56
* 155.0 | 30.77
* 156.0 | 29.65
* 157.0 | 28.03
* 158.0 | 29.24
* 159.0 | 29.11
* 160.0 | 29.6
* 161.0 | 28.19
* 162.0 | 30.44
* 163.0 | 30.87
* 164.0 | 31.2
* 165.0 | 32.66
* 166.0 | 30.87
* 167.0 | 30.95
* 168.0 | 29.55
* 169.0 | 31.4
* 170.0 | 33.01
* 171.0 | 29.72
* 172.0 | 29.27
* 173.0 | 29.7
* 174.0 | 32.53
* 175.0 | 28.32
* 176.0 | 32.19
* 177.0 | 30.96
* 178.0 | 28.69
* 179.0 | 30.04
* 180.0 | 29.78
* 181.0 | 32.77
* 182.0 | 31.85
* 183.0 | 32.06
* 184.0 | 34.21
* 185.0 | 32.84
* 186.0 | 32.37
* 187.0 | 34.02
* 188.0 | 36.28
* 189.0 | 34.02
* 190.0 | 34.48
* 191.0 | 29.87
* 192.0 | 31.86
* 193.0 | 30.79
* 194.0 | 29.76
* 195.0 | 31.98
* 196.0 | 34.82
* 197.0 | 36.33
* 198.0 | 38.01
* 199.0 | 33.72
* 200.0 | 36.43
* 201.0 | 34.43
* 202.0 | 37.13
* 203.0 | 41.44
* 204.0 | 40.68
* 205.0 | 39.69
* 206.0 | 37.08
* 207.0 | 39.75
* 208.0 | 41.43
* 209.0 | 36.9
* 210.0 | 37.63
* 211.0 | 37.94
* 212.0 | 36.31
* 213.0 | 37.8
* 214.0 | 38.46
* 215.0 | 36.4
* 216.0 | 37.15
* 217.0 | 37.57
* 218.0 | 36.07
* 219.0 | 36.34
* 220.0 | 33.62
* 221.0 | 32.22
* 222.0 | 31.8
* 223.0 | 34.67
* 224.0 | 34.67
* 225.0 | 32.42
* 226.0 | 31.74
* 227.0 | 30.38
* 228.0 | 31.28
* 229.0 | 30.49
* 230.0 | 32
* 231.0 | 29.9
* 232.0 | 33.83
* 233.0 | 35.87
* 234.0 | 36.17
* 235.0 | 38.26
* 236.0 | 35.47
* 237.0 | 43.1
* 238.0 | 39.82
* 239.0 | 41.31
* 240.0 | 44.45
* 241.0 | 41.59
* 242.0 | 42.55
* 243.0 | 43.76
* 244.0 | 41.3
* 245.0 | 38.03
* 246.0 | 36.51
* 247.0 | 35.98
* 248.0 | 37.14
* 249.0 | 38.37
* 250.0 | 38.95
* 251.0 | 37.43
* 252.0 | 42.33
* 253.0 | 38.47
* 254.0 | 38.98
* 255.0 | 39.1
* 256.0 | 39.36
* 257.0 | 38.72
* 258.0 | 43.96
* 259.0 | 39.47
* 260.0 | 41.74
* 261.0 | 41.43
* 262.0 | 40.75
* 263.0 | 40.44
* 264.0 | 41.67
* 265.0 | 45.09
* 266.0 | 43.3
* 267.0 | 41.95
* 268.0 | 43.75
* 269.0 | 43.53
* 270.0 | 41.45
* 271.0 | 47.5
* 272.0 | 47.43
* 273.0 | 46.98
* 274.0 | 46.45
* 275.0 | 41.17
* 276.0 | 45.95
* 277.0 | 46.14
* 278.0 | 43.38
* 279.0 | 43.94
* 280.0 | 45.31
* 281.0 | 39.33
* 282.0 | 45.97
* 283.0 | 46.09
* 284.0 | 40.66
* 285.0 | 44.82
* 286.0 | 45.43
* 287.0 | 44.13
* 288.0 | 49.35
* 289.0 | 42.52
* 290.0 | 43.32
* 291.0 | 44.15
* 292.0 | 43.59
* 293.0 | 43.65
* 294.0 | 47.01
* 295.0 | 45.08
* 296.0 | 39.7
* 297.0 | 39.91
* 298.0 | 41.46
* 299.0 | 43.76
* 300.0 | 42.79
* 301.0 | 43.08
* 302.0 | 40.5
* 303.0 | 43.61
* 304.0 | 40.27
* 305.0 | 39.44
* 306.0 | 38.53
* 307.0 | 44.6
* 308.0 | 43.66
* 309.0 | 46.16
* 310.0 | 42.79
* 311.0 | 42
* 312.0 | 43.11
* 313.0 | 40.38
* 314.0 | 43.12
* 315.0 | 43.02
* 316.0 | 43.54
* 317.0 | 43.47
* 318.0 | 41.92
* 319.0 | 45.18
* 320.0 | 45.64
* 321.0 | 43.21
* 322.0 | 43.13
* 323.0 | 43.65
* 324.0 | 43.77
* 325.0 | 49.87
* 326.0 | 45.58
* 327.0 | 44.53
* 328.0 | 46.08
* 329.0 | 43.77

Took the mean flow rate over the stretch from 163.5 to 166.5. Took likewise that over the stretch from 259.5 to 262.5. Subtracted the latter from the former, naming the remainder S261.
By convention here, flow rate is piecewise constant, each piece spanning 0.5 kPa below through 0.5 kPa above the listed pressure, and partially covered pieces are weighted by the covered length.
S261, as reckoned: -9.7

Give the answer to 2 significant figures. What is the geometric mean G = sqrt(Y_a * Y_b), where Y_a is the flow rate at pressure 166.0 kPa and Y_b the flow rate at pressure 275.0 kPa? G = 36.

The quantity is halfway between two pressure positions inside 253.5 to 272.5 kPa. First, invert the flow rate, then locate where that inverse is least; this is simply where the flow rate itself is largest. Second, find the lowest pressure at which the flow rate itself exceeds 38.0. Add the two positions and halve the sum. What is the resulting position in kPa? 262.5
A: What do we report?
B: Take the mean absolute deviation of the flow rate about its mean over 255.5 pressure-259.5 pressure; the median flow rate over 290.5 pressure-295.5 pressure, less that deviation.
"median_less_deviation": 42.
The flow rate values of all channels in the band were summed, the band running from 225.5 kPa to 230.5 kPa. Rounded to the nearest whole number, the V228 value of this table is 156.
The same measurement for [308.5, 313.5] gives 214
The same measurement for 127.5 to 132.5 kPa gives 161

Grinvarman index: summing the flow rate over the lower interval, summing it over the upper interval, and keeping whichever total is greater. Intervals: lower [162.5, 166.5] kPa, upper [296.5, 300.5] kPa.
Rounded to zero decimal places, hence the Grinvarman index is 168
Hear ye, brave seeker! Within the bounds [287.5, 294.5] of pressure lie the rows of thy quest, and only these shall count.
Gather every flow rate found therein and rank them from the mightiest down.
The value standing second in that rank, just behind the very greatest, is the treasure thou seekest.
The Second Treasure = 47.01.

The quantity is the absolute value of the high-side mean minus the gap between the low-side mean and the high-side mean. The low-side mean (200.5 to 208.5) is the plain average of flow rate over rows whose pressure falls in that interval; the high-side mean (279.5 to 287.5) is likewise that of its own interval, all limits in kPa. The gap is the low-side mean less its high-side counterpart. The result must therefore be 49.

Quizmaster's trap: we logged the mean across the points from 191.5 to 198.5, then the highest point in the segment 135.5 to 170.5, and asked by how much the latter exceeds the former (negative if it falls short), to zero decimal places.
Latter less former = 0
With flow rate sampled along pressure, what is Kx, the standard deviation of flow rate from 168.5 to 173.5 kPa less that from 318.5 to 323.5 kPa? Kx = 0.4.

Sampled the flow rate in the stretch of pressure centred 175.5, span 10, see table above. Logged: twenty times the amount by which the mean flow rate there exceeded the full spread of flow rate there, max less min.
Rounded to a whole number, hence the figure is 518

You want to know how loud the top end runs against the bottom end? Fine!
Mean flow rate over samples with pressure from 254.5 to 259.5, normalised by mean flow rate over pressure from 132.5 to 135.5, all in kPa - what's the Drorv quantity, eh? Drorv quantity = 1.32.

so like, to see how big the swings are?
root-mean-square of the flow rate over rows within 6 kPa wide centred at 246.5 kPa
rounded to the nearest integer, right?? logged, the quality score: 38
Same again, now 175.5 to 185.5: 32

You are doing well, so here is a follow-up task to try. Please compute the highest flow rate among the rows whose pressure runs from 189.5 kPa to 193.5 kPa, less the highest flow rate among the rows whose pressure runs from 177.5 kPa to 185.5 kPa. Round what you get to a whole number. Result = 0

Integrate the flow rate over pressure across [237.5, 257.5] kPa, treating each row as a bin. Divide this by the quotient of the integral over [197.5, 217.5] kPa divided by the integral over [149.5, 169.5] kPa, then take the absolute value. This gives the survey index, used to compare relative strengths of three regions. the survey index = 637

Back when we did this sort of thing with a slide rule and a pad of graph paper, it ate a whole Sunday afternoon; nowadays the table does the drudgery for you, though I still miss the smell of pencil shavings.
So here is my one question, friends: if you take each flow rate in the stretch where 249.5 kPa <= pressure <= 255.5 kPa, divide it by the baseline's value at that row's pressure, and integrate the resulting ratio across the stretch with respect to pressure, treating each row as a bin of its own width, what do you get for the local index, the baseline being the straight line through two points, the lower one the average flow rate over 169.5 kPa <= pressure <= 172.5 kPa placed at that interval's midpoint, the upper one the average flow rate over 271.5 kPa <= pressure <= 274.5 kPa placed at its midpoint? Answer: 5.4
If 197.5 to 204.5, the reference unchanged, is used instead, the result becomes 7.4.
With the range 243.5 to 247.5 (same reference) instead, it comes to 3.6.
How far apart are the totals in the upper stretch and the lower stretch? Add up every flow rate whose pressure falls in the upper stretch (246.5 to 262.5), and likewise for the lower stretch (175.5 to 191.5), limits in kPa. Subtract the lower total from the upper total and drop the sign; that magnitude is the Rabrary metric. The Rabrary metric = 116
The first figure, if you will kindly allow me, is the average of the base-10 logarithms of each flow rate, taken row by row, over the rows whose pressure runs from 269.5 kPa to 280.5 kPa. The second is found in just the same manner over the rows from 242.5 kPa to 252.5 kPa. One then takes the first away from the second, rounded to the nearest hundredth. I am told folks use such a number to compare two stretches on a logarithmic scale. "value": -0.06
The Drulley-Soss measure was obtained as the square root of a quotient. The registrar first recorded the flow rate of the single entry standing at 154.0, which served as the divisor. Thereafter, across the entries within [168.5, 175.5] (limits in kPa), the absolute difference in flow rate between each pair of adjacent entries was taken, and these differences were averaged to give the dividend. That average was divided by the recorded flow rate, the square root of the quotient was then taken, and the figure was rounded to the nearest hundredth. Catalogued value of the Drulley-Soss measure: 0.26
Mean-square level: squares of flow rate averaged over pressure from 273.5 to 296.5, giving 1961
